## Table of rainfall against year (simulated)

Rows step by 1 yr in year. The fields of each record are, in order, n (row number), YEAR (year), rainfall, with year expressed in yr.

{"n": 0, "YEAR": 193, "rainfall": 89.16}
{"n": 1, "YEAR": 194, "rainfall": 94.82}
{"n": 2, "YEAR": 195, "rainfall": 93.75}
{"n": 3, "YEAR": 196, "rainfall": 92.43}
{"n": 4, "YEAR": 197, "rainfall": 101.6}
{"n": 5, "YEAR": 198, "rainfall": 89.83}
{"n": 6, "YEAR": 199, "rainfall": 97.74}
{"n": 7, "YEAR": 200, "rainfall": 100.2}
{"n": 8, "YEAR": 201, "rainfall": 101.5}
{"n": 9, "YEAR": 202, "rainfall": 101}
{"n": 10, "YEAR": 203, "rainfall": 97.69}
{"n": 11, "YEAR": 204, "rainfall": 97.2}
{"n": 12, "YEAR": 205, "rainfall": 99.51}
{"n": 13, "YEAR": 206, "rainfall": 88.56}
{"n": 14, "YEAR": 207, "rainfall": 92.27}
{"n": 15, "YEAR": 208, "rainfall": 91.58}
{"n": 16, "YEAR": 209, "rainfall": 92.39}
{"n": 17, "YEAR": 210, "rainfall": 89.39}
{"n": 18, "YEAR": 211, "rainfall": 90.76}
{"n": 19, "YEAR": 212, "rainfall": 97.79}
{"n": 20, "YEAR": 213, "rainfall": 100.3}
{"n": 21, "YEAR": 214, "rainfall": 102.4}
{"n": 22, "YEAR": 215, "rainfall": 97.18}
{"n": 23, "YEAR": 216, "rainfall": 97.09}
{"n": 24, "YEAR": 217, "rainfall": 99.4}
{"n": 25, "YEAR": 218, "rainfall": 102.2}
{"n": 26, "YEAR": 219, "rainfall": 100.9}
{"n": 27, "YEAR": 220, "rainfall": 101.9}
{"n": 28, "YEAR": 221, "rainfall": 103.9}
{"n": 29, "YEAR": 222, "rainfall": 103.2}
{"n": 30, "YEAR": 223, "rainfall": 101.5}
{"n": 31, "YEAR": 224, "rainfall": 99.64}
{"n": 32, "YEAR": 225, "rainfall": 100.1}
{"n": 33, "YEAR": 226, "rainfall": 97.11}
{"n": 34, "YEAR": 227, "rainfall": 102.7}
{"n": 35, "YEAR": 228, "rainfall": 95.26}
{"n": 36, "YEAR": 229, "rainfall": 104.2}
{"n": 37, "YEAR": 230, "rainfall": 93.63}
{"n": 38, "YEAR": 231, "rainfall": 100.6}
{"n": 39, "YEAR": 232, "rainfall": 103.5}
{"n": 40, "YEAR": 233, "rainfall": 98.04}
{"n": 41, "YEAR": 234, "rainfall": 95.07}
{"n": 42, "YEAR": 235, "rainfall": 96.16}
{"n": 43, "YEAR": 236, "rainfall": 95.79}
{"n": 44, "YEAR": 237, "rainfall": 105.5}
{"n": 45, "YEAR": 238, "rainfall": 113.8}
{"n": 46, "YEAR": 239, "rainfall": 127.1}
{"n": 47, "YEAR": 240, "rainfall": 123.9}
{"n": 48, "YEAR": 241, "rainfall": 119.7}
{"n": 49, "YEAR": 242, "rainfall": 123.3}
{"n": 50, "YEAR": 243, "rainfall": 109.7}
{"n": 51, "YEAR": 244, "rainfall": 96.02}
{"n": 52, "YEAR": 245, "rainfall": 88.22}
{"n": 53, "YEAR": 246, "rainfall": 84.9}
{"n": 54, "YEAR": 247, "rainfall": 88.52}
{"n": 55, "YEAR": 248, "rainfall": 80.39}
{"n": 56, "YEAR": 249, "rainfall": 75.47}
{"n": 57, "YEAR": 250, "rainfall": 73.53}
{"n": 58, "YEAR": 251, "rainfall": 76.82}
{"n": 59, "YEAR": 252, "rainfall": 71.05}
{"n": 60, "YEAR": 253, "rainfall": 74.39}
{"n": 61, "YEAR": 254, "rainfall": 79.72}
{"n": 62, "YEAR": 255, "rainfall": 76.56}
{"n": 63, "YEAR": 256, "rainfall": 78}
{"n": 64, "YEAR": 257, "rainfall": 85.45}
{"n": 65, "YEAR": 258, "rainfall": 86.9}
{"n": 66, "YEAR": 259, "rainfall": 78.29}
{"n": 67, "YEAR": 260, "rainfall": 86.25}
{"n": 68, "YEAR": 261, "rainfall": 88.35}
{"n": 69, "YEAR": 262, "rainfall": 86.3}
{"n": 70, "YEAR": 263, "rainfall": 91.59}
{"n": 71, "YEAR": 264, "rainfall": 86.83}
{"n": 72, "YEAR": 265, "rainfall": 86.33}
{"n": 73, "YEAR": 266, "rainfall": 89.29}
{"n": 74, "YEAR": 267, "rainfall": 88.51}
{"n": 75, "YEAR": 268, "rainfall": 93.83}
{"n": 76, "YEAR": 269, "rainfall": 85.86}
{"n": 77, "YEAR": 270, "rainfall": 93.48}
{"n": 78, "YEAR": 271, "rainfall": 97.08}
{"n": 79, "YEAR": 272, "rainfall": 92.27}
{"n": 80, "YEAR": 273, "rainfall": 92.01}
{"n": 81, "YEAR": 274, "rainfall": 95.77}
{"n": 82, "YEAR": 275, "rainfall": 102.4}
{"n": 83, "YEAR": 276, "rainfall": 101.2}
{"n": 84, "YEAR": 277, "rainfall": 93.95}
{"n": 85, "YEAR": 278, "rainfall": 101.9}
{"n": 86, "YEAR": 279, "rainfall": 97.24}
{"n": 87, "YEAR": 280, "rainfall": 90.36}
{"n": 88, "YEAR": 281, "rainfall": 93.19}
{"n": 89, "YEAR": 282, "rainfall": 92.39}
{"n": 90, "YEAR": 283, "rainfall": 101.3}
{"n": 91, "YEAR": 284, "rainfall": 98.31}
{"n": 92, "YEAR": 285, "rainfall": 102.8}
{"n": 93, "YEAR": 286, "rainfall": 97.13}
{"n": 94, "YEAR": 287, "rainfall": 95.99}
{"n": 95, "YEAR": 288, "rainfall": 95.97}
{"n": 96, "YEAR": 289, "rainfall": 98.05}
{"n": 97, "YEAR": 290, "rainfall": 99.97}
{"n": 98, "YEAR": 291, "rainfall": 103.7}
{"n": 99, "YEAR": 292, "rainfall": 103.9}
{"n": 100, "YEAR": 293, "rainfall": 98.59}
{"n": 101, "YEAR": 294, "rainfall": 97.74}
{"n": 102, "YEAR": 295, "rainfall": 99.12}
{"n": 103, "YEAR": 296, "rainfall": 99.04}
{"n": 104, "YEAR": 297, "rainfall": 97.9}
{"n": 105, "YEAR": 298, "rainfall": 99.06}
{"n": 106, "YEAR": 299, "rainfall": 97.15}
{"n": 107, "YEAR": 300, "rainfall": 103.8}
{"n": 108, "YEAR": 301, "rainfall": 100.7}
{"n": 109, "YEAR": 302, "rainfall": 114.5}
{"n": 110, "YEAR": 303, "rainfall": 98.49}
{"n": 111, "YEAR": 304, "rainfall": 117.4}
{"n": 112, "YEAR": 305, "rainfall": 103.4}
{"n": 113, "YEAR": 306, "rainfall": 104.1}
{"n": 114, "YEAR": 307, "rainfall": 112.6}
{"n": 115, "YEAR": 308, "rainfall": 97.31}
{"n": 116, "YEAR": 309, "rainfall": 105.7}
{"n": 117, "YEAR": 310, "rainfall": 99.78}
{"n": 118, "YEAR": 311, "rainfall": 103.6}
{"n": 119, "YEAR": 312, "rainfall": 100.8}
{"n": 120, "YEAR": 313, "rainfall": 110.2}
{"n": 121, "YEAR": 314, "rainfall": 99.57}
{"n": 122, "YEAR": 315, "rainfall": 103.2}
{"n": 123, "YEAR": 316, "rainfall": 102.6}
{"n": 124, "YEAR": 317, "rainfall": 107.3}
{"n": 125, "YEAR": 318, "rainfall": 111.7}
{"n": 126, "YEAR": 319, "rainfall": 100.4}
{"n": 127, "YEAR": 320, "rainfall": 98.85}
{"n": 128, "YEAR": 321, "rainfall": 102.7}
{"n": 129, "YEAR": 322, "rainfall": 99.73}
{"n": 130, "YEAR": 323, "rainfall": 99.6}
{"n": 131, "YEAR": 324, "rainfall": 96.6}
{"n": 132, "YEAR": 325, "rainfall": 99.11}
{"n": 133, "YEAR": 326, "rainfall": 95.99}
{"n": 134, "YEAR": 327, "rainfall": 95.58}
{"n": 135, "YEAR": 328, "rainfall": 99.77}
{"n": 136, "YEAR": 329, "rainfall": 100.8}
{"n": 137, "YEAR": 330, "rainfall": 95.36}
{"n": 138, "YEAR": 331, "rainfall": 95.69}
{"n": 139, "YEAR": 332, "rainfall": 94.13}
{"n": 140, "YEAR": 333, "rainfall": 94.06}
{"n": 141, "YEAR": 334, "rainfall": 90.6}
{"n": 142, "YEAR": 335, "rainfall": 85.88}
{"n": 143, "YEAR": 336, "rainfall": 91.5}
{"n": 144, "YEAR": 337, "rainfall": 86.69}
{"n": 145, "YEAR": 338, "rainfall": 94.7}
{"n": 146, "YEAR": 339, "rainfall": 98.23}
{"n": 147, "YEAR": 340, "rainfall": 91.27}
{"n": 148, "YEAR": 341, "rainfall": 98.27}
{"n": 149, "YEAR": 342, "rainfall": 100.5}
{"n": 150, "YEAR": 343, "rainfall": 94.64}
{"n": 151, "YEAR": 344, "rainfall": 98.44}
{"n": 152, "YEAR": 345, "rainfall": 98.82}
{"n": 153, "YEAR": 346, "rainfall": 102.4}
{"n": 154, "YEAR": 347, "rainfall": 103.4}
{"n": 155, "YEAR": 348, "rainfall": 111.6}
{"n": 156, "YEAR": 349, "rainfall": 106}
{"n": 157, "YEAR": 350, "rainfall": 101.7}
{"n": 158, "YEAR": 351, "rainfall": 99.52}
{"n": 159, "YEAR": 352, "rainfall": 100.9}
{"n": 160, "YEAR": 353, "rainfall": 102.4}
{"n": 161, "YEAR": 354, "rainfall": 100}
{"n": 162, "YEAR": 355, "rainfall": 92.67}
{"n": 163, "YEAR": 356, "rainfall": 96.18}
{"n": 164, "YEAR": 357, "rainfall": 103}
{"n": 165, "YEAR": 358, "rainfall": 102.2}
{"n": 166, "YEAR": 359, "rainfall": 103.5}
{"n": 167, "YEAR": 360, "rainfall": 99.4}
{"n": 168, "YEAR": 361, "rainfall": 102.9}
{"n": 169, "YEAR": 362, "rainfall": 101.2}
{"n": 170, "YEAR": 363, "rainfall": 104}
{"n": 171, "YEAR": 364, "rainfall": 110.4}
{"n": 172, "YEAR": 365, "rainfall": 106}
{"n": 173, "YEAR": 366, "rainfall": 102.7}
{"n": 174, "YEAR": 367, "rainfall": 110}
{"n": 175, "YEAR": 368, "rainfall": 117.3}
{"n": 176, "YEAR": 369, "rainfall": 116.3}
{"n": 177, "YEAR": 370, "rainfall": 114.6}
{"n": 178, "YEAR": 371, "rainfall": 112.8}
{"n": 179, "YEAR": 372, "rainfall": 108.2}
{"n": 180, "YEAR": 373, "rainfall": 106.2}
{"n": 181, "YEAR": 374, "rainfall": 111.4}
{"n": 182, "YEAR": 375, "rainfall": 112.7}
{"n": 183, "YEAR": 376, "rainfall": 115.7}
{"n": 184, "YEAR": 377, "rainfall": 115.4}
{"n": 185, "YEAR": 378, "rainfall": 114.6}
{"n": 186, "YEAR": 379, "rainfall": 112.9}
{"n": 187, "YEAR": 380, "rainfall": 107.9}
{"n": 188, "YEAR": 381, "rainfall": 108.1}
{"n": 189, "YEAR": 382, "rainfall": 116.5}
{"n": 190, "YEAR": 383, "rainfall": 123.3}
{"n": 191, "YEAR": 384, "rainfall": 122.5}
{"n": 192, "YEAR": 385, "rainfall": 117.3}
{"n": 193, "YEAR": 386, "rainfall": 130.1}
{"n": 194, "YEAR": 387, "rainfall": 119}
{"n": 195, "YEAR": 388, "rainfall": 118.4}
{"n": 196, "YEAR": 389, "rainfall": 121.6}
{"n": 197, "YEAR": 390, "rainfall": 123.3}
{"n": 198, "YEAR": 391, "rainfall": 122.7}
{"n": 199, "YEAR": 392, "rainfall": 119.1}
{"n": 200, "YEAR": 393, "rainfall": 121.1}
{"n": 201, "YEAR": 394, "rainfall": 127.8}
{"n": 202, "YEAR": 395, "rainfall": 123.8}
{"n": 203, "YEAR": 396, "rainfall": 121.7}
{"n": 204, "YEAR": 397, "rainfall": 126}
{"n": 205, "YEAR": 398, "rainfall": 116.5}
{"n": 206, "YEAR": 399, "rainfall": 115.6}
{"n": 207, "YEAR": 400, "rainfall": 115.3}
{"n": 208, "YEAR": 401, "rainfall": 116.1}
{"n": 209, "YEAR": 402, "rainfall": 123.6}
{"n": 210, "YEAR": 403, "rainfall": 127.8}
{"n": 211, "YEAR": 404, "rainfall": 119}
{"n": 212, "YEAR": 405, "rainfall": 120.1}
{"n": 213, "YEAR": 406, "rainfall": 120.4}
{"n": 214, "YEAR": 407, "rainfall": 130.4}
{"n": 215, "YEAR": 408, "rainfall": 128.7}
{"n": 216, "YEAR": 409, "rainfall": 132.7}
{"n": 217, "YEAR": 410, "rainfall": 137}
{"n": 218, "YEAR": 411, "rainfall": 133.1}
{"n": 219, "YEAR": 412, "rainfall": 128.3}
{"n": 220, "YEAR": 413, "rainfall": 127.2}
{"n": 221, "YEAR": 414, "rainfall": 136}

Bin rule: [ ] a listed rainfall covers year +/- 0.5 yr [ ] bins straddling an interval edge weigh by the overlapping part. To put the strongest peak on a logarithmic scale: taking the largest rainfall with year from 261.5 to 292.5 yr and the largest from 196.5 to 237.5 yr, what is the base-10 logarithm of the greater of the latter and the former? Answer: 2.02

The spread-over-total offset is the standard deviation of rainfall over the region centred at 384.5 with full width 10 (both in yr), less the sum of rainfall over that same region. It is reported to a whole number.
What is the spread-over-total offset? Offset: -1178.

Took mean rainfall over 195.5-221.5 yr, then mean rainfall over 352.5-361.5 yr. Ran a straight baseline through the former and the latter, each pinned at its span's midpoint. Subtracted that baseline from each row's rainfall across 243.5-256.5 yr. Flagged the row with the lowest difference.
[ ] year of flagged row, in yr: 252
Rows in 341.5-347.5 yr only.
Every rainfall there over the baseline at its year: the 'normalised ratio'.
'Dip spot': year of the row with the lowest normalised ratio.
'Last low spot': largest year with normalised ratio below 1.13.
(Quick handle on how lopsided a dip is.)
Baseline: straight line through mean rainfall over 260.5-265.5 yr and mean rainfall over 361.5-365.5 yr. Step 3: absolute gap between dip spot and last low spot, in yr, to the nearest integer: 4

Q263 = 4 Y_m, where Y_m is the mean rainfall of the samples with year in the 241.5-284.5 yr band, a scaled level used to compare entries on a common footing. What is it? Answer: 358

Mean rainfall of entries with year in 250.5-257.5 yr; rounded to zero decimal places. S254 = 77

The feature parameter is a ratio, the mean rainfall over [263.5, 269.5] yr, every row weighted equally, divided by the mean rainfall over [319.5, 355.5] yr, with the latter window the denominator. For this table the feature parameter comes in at 0.91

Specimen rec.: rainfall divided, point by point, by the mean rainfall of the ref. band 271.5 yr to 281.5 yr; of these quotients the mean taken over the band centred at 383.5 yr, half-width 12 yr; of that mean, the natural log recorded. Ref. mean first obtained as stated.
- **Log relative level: 0.20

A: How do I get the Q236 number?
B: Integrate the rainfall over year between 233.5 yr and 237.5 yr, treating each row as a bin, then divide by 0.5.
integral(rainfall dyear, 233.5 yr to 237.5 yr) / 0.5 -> 785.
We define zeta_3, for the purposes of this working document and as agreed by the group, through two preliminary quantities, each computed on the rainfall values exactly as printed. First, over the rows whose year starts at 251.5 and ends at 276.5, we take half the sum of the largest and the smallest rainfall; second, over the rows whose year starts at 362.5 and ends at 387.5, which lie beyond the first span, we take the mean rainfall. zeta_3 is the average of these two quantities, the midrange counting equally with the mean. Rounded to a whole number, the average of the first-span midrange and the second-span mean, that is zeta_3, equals 100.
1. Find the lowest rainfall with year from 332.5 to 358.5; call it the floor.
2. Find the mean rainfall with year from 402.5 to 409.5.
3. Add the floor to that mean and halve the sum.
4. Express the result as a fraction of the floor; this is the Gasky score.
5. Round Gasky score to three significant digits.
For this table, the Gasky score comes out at 1.23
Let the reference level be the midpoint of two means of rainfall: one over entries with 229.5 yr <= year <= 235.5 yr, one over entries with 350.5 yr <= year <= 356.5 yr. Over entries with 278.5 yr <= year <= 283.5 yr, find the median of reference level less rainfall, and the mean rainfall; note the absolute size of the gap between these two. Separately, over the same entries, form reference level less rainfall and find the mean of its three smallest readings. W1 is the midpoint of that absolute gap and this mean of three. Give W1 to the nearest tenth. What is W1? 45.4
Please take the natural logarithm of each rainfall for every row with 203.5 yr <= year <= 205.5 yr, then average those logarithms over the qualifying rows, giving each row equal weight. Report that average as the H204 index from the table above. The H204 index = 4.59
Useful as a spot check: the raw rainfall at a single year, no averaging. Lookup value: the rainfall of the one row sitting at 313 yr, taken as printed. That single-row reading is 110.2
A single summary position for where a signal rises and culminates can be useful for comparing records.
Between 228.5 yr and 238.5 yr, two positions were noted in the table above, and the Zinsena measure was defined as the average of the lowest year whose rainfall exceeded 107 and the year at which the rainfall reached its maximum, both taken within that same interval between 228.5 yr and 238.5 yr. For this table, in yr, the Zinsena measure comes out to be 238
